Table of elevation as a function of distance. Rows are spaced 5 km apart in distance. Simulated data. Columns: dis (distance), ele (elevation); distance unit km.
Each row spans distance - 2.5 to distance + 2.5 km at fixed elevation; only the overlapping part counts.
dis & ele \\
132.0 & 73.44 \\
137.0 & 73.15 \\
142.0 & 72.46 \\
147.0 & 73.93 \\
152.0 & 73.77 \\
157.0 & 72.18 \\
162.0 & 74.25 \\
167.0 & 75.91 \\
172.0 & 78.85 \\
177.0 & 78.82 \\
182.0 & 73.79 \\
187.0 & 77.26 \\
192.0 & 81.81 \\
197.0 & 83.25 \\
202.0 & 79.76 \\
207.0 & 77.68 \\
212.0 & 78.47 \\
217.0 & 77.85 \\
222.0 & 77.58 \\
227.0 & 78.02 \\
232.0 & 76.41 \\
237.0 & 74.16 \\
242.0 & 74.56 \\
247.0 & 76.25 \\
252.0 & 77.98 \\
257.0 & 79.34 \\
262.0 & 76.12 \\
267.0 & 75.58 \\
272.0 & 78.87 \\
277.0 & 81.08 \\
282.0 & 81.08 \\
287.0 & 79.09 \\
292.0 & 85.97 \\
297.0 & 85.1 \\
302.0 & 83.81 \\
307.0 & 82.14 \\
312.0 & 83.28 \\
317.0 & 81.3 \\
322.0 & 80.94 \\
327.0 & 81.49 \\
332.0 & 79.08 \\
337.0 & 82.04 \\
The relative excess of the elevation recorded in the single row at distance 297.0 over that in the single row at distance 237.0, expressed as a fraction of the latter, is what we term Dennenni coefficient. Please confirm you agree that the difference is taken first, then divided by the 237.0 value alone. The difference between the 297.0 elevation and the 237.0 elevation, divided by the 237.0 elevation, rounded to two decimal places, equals 0.15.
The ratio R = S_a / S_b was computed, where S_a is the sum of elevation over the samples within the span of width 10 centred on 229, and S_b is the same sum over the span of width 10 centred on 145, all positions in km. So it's 1.05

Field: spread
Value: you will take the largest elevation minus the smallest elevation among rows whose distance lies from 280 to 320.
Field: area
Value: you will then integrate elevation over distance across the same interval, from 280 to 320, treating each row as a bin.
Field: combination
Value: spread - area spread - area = -3302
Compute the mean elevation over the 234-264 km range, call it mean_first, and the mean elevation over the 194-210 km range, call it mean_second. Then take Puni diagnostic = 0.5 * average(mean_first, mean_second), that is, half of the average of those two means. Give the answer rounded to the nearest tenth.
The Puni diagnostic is 39.2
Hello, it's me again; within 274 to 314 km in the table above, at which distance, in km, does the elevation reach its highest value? 292.0 km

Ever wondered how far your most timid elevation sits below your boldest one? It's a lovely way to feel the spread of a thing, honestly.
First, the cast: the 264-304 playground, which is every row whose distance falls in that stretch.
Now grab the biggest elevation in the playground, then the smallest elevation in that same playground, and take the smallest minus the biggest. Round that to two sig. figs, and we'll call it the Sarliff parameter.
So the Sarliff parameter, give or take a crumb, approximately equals -10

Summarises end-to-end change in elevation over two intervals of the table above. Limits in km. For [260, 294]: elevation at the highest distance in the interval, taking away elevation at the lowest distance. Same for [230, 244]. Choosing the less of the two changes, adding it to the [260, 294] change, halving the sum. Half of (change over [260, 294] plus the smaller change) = 4.0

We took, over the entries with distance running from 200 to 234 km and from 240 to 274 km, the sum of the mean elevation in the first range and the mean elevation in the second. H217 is 155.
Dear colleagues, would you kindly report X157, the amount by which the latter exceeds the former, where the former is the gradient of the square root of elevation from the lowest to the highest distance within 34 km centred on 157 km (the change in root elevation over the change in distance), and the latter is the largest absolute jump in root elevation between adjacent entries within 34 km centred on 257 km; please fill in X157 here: 0.17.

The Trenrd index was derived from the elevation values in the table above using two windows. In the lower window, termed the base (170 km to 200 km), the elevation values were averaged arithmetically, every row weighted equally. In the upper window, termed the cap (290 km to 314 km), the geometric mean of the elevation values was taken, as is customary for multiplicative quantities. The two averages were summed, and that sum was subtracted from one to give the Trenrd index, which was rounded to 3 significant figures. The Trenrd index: -162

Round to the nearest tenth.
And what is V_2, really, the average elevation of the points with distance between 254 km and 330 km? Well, 81.0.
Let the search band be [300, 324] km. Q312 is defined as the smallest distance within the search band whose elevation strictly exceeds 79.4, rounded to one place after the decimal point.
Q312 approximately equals 302.0 km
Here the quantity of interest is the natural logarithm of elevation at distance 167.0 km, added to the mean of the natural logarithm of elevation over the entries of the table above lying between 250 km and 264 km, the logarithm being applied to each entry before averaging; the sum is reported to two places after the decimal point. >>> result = 8.68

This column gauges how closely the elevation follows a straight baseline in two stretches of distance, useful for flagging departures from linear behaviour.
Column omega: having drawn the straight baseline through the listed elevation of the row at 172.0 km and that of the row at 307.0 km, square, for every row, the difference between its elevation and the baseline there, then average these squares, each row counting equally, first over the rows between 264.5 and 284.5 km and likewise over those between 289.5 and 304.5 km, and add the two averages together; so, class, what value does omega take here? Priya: 20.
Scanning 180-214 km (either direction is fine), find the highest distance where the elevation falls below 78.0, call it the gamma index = 207.0 km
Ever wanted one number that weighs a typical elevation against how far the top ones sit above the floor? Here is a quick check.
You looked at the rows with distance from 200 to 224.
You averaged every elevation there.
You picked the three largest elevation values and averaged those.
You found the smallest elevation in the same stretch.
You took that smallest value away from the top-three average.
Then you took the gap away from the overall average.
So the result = 77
